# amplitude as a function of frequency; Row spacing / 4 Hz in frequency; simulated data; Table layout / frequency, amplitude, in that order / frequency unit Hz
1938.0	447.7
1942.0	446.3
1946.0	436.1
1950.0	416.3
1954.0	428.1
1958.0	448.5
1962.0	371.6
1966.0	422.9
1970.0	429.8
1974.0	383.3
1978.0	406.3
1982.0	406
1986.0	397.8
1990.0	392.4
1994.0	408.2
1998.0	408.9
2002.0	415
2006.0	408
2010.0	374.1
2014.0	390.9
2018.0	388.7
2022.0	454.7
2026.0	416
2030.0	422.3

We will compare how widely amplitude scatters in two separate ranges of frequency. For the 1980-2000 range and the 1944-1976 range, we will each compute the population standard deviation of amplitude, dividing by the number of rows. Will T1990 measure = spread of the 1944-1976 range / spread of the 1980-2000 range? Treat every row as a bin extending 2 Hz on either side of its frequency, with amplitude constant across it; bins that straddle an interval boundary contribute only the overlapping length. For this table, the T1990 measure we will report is 3.8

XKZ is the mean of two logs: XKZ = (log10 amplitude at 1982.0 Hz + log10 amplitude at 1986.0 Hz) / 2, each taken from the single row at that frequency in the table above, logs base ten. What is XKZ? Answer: 2.60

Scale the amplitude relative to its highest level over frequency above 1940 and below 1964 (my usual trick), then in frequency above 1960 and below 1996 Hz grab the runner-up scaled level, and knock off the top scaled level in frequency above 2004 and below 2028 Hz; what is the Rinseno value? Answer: -0.07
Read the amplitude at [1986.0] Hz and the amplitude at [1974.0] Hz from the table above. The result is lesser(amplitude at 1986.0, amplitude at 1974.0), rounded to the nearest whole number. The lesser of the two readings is 383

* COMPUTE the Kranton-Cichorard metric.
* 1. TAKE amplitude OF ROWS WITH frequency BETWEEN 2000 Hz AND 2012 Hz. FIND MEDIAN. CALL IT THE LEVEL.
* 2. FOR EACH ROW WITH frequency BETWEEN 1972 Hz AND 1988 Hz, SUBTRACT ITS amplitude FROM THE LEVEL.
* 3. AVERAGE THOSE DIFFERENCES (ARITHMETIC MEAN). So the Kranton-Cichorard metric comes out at 10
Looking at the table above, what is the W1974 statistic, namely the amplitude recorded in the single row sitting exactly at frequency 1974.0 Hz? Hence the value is 383.3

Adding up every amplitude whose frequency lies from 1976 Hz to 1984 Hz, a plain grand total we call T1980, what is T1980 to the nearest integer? 812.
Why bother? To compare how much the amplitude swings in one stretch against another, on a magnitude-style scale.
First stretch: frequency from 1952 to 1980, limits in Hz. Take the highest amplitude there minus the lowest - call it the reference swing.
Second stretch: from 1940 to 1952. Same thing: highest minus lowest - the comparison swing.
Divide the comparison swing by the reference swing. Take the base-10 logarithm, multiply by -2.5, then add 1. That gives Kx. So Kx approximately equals 2.0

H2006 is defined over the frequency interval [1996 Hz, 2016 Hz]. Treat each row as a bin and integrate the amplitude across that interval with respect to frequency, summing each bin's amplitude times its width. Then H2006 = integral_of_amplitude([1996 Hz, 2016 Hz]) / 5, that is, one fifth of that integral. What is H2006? 1598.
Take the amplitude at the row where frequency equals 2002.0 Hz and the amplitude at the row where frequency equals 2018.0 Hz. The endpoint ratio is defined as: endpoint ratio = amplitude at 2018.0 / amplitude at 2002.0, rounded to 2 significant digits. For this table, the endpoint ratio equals 0.94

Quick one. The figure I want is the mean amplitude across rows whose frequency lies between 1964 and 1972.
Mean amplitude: 426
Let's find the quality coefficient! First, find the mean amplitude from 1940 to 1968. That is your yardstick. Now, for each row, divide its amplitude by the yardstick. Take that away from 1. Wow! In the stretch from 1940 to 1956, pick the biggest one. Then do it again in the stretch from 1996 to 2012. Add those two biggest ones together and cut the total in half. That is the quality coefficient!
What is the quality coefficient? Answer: 0.07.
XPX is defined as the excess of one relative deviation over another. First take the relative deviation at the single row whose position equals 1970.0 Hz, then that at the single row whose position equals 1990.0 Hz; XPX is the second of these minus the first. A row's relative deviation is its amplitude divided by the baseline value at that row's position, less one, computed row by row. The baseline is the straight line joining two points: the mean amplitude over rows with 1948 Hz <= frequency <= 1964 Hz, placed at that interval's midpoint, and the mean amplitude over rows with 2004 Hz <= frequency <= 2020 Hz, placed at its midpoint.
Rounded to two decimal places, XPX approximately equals -0.07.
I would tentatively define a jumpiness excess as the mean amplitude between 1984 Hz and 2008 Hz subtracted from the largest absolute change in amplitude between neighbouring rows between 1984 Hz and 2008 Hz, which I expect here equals -389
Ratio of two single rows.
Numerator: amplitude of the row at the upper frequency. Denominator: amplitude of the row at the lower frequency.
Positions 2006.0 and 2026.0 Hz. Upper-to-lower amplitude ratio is 1.02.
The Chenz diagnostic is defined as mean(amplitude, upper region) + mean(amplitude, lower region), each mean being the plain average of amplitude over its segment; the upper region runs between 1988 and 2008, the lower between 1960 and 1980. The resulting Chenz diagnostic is 809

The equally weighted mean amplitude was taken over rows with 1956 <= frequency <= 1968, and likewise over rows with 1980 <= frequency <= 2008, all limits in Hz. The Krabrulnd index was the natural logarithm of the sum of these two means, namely 6.71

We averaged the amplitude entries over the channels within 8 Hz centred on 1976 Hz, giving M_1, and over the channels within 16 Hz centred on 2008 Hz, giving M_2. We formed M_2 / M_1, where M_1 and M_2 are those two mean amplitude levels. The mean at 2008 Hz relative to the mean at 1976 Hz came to 1.006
